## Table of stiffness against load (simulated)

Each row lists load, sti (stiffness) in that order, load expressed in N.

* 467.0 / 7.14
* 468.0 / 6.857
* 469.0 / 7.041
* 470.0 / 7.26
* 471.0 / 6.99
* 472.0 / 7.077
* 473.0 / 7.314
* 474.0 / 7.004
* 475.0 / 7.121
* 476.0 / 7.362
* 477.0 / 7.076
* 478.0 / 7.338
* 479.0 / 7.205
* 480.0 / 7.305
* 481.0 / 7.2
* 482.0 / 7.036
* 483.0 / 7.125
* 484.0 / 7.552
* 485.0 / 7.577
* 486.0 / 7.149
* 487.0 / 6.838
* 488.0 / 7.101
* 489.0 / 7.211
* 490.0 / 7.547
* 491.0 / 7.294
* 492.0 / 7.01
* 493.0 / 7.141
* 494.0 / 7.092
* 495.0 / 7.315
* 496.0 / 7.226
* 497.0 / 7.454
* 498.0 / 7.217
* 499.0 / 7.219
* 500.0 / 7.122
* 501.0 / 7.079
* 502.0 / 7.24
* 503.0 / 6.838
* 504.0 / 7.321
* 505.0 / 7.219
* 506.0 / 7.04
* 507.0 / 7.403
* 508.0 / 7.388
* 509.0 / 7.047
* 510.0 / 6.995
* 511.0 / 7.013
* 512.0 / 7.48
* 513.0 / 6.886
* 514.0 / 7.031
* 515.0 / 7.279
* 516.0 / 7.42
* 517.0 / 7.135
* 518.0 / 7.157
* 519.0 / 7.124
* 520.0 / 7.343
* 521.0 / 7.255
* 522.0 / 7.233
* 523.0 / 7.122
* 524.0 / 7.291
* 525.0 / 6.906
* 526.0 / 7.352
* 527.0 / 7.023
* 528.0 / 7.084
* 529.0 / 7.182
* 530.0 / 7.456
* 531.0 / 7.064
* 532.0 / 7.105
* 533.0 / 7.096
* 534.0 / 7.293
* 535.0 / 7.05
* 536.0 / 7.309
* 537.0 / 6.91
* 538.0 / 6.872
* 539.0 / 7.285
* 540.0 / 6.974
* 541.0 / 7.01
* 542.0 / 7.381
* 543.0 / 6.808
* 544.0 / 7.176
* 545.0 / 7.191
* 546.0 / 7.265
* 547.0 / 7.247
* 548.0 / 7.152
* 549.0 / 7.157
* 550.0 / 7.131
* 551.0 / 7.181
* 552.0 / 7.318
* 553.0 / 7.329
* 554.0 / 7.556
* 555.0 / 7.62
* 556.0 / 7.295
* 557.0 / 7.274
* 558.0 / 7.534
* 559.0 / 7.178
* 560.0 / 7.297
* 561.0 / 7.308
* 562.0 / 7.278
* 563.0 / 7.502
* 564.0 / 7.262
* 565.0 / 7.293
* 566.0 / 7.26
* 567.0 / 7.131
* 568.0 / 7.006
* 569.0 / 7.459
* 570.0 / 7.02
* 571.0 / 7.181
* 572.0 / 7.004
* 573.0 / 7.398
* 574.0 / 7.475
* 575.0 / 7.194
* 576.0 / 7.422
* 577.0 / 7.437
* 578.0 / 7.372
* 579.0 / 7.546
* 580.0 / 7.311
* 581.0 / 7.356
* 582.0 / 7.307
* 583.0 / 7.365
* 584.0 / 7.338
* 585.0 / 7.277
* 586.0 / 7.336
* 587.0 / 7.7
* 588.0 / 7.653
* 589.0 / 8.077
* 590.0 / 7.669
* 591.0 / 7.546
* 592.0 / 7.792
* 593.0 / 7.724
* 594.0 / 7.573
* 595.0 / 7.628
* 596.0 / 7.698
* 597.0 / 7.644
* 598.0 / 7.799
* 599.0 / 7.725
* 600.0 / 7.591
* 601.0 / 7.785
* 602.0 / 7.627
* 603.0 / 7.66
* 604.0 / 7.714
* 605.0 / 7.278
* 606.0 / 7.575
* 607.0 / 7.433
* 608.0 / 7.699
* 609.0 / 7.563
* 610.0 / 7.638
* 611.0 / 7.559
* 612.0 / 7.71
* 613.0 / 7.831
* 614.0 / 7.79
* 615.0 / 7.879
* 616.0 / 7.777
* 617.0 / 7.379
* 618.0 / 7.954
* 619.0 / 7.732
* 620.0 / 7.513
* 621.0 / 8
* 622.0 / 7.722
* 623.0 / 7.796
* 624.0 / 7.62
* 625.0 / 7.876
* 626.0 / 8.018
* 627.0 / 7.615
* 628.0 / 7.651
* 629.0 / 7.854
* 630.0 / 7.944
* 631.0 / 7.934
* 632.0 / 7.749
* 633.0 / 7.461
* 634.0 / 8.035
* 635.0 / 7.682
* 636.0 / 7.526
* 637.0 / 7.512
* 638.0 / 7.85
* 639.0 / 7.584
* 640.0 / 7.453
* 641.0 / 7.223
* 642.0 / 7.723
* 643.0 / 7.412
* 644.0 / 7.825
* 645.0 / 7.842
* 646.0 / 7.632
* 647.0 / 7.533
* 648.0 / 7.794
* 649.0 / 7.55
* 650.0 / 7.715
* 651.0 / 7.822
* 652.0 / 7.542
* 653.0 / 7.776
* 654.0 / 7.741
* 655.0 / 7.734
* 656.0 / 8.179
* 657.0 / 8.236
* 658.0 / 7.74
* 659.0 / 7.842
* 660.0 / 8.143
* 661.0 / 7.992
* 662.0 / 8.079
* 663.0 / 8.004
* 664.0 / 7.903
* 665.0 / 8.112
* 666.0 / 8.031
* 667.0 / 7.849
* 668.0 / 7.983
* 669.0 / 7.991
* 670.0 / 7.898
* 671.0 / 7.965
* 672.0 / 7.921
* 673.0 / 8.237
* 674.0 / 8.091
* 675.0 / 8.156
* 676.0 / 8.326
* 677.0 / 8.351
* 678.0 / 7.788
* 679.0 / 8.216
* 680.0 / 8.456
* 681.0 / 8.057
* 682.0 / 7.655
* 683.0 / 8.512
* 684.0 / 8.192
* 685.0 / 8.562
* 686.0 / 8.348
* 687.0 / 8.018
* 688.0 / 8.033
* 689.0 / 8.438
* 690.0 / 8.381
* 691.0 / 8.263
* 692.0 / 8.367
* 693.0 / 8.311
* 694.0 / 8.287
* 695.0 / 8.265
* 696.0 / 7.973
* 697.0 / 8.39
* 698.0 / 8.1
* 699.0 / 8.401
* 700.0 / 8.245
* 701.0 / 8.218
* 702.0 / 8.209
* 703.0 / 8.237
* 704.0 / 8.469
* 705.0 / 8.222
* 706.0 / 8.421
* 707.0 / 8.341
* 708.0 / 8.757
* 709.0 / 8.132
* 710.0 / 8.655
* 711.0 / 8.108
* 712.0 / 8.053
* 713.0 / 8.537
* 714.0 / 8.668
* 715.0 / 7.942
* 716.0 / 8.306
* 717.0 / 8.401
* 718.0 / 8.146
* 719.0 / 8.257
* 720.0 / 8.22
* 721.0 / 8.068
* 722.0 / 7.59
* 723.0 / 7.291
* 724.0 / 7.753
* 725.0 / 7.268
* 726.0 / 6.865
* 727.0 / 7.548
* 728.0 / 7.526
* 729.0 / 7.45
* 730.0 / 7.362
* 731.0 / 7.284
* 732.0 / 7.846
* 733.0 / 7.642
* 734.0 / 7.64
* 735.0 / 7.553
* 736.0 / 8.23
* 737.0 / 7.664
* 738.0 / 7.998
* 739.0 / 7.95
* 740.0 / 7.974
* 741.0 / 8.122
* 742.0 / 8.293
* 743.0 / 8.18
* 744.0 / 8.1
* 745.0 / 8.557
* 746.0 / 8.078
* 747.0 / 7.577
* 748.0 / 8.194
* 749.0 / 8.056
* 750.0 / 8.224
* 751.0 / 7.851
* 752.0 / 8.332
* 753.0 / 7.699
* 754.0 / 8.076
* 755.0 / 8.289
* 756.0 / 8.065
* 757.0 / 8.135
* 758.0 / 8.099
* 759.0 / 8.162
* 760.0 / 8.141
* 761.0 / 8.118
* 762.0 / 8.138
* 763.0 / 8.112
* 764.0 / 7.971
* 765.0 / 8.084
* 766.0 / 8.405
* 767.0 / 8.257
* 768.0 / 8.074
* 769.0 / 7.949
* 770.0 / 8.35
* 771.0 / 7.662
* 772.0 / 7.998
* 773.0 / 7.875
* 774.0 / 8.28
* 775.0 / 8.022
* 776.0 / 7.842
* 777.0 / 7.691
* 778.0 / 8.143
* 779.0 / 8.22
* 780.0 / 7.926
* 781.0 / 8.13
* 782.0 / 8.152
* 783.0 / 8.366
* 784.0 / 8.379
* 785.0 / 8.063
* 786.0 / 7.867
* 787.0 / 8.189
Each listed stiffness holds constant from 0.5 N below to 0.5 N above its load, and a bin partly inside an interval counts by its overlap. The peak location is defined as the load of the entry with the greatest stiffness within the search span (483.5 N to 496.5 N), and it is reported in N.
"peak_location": 485.0 N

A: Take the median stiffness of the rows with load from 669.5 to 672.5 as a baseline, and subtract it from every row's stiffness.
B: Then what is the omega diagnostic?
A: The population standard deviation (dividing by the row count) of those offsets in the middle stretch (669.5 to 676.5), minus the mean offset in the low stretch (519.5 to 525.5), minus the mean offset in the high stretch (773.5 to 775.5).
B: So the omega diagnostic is 0.65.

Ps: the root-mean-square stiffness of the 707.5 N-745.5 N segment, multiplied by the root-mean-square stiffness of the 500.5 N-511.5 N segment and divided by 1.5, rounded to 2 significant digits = 38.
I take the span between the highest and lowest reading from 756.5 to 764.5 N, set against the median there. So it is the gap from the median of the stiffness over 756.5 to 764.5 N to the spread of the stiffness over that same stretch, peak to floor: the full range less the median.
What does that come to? -7.94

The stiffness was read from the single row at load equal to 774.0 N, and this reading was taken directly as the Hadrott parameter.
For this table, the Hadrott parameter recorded 8.28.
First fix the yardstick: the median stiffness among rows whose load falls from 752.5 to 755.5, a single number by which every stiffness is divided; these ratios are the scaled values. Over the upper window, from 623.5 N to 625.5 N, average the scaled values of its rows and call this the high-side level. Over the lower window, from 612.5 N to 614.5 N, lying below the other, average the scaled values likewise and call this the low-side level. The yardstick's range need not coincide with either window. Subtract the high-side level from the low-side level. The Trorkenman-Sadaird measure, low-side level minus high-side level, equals 0.01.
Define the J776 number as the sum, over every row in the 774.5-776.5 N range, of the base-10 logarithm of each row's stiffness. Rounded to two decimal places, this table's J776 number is 1.80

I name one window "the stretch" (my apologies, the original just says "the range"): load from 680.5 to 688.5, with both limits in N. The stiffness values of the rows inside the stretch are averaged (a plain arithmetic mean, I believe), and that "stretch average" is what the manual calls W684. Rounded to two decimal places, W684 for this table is 8.17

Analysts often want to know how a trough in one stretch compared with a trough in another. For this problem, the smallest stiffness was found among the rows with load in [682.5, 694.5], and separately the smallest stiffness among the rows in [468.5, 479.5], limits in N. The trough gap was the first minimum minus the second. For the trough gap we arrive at 1.03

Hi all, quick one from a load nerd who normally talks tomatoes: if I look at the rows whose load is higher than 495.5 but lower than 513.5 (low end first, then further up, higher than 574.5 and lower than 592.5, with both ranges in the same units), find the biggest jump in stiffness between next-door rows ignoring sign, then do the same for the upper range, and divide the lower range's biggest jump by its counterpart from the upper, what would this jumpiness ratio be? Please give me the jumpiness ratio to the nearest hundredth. 1.40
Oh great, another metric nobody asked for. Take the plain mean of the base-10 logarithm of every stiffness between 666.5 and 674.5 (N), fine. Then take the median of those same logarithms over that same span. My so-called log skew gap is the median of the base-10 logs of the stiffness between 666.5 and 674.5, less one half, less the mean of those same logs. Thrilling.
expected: -0.501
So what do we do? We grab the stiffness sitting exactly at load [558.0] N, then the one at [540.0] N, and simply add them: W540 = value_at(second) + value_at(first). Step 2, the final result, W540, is 14.5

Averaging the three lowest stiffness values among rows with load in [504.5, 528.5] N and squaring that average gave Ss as 48.0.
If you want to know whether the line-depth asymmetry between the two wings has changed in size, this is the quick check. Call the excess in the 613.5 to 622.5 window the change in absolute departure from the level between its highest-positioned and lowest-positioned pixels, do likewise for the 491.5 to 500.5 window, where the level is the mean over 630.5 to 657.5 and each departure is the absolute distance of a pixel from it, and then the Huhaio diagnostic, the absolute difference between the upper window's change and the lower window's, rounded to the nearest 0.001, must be 0.044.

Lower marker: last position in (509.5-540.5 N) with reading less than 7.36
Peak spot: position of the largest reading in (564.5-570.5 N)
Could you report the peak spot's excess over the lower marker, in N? 29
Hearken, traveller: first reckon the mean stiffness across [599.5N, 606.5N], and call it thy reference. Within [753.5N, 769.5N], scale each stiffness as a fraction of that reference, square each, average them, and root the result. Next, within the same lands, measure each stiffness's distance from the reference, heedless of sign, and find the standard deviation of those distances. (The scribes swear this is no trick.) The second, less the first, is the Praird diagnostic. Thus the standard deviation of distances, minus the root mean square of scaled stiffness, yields -0.96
